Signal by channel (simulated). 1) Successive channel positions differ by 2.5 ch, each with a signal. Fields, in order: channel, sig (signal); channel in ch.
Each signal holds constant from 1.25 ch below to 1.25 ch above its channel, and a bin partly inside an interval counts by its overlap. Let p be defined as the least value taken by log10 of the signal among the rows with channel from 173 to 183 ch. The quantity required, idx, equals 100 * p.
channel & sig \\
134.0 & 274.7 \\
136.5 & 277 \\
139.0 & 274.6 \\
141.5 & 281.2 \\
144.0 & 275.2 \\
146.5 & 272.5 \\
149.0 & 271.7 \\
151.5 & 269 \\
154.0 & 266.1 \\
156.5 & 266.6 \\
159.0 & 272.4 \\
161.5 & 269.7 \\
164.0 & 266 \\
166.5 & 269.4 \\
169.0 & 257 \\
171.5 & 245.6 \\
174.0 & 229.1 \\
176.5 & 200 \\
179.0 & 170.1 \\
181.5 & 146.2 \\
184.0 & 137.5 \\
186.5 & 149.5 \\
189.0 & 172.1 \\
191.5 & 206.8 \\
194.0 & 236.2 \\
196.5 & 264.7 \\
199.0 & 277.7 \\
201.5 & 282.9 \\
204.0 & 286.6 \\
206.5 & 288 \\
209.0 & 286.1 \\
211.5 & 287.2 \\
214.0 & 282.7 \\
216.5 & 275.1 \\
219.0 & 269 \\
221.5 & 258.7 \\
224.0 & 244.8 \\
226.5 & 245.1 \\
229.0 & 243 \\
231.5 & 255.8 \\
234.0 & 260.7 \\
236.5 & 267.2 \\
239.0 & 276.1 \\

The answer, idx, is 216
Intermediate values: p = 2.16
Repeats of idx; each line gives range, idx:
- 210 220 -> 243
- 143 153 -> 243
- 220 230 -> 239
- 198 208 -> 244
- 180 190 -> 214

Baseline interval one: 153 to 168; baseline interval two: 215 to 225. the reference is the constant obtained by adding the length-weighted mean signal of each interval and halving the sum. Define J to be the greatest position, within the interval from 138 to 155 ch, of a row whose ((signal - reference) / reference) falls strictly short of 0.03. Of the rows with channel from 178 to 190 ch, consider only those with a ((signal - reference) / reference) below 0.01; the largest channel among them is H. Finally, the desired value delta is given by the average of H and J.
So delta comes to 171.5 ch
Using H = 189.0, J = 154.0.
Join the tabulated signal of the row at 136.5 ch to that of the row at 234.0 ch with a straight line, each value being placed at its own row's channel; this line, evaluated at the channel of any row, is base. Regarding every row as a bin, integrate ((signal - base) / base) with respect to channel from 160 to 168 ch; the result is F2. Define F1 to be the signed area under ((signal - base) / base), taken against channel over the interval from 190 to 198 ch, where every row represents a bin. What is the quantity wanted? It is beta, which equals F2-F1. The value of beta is 0.8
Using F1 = -1.0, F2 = -0.125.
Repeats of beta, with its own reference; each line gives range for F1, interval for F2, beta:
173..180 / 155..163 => 1.7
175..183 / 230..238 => 2.9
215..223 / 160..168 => -0.3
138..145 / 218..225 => -0.2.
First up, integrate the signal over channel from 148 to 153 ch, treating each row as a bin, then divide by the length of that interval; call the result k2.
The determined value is 270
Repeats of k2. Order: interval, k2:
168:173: 250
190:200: 244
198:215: 285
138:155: 273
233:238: 265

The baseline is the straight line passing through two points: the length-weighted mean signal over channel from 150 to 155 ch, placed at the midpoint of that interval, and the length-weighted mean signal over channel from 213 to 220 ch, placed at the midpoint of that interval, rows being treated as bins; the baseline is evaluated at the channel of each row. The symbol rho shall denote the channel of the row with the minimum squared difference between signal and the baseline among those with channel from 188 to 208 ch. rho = 199.0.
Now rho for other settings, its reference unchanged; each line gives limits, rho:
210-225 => 216.5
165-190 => 166.5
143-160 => 151.5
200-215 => 214.0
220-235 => 234.0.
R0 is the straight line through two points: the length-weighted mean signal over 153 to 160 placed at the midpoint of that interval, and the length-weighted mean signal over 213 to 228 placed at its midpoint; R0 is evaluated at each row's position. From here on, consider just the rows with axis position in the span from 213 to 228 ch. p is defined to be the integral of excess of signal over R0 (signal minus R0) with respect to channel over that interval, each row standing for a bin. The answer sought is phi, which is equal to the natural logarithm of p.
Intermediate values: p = 0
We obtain -28.8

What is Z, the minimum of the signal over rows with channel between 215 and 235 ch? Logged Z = 243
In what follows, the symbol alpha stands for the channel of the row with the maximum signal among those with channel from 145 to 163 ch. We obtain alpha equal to 146.5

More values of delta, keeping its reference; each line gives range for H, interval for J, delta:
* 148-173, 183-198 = 184.0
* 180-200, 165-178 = 186.5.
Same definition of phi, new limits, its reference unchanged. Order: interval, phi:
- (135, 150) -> 4.5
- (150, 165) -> 1.1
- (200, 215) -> 5.8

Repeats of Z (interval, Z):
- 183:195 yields 137.5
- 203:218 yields 275.1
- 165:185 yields 137.5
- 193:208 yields 236.2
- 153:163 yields 266.1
